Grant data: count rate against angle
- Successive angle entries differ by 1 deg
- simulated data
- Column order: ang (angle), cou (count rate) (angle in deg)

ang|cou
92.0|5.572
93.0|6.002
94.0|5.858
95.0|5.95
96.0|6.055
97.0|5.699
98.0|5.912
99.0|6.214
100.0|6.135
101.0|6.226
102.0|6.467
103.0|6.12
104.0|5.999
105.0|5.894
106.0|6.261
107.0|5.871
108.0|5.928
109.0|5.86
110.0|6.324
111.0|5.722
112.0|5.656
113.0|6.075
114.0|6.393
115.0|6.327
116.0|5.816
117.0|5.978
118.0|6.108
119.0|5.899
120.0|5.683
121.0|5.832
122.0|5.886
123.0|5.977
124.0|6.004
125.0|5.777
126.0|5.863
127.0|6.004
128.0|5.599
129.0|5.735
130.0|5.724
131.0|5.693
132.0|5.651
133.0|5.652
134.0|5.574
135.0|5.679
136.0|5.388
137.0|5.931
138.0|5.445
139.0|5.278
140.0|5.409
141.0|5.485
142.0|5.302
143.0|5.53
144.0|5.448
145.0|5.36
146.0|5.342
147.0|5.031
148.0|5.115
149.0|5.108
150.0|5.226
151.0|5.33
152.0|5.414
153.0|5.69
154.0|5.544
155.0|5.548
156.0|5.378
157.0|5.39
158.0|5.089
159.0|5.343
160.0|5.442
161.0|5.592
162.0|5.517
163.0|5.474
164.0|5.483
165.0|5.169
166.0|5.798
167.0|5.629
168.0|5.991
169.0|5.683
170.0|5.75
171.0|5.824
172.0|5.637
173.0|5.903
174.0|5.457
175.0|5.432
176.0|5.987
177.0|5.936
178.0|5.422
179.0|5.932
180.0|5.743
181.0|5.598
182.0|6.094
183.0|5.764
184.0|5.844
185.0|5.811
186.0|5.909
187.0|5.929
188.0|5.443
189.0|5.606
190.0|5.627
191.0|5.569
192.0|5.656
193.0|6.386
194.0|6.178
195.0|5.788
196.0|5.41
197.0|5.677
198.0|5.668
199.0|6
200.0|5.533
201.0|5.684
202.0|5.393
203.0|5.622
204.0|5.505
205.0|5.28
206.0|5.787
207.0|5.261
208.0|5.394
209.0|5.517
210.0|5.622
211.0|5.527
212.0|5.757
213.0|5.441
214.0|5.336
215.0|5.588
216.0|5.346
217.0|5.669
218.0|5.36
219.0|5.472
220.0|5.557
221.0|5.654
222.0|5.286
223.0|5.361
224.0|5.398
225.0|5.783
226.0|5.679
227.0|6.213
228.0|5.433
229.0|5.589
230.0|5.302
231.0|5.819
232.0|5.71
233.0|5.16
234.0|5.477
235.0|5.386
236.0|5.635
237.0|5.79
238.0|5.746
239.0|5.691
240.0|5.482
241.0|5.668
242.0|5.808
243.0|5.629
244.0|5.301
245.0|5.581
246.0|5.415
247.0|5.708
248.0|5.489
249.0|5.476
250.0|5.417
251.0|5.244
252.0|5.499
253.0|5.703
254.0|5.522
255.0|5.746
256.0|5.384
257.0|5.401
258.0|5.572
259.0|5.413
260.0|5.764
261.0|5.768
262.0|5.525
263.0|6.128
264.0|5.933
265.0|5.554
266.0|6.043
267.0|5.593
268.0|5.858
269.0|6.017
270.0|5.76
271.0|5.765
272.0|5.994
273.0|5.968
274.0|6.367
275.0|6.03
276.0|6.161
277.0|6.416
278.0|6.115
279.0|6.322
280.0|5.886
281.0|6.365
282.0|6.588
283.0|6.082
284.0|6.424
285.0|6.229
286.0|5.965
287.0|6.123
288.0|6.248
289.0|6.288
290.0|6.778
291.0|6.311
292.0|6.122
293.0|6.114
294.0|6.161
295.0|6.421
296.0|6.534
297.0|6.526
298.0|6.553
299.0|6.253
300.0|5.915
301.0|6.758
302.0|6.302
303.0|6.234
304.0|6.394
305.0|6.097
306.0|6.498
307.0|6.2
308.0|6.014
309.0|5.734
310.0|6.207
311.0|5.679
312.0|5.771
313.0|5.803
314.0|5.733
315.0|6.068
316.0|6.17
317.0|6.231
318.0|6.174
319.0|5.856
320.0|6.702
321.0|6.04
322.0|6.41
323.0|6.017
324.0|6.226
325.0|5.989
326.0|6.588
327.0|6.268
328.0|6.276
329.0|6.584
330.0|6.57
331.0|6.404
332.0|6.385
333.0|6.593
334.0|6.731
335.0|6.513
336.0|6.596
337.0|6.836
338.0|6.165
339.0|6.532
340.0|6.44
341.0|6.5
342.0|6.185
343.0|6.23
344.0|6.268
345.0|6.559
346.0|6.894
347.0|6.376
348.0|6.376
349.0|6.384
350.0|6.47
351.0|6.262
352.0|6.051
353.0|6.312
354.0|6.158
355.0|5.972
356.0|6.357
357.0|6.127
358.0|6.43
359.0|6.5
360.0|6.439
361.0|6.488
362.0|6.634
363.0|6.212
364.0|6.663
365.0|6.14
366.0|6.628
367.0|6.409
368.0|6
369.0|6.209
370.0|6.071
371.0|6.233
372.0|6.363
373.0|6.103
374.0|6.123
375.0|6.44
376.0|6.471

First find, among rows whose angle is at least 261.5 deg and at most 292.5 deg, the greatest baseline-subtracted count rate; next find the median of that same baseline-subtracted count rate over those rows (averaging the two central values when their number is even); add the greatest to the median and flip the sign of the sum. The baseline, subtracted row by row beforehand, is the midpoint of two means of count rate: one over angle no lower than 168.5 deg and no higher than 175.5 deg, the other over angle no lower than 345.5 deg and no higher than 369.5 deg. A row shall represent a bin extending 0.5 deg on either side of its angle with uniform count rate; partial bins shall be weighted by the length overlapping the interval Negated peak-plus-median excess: -0.9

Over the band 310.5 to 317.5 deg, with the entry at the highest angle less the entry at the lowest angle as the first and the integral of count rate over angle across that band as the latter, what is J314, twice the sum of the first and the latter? 84.0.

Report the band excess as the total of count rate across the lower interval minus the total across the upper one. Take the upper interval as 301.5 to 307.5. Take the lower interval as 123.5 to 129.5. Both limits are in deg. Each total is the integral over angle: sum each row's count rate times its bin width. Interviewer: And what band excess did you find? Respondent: -3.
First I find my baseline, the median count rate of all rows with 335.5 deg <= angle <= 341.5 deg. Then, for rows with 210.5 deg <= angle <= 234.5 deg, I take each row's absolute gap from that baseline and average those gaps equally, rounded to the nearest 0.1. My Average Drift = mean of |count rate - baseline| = 1.0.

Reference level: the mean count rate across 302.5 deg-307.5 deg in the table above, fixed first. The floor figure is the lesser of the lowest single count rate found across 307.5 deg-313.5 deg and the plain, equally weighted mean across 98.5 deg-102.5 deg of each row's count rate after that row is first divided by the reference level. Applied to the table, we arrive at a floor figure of 1.00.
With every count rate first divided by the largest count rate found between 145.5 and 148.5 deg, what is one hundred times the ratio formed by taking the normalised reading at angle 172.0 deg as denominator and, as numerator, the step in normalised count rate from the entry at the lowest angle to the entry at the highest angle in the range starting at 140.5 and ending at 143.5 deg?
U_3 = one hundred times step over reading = 0.8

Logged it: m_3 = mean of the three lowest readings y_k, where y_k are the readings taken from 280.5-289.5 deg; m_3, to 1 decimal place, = 6.1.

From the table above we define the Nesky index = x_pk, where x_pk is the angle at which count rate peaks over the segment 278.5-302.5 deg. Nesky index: 290.0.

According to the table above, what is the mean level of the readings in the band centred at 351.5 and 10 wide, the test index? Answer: 6.3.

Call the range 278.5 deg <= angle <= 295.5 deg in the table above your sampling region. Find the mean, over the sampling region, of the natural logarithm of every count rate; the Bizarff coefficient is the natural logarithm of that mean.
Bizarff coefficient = 0.606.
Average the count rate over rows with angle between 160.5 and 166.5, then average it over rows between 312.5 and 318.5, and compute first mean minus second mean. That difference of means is -0.5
